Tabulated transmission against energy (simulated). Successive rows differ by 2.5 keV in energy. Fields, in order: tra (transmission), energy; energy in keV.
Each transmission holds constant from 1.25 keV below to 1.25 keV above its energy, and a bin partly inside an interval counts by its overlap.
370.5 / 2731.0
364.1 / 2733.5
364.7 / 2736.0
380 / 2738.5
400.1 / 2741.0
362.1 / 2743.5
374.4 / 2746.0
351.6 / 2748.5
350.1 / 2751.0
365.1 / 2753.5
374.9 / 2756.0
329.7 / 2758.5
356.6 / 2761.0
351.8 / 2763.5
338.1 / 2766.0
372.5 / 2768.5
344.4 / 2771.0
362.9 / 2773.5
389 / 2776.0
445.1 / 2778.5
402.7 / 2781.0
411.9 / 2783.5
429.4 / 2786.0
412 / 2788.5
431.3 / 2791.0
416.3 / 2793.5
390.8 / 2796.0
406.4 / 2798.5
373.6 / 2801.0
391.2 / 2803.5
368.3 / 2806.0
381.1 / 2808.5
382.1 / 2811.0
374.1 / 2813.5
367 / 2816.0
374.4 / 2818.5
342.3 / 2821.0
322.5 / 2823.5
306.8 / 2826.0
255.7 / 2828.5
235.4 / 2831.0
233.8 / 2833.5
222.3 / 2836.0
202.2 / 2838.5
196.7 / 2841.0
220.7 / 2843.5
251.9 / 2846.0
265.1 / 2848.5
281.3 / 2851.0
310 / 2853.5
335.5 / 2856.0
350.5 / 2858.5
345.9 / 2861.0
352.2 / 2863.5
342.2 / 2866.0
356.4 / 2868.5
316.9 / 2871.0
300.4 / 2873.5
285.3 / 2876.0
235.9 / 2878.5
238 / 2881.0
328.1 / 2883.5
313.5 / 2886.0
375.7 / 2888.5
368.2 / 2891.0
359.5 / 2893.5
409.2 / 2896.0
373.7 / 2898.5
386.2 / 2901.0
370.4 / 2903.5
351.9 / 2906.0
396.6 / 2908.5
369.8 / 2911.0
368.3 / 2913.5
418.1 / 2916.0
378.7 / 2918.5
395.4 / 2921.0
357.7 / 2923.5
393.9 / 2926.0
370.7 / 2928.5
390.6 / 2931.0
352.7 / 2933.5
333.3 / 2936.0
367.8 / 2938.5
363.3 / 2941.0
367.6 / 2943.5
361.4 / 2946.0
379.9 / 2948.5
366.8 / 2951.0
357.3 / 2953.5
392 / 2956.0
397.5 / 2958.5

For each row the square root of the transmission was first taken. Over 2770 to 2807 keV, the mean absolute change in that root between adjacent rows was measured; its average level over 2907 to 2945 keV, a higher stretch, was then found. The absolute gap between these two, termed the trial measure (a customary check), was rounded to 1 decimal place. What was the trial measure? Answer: 18.8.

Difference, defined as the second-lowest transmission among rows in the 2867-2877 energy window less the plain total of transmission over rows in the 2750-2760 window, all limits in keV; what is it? -1119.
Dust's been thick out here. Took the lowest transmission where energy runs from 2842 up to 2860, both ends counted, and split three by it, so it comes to 0.014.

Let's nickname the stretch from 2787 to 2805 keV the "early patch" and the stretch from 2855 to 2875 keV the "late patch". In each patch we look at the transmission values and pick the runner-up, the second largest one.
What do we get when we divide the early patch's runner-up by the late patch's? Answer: 1.18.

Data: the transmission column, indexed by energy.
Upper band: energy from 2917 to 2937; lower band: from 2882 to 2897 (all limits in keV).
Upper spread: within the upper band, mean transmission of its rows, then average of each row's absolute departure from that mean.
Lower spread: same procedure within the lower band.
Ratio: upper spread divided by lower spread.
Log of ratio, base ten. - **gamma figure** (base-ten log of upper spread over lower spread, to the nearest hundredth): -0.15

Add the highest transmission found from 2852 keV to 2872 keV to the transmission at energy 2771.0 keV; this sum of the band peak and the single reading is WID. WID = 701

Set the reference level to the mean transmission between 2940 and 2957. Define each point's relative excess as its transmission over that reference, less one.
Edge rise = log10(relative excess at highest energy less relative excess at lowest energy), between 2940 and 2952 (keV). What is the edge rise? -2.0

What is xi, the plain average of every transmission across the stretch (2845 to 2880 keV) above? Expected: 309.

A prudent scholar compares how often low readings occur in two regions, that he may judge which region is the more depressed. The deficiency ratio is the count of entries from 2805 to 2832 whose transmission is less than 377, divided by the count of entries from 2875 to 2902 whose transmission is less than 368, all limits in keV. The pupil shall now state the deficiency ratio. 1.5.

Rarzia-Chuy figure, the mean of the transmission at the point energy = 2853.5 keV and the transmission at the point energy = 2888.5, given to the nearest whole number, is 343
